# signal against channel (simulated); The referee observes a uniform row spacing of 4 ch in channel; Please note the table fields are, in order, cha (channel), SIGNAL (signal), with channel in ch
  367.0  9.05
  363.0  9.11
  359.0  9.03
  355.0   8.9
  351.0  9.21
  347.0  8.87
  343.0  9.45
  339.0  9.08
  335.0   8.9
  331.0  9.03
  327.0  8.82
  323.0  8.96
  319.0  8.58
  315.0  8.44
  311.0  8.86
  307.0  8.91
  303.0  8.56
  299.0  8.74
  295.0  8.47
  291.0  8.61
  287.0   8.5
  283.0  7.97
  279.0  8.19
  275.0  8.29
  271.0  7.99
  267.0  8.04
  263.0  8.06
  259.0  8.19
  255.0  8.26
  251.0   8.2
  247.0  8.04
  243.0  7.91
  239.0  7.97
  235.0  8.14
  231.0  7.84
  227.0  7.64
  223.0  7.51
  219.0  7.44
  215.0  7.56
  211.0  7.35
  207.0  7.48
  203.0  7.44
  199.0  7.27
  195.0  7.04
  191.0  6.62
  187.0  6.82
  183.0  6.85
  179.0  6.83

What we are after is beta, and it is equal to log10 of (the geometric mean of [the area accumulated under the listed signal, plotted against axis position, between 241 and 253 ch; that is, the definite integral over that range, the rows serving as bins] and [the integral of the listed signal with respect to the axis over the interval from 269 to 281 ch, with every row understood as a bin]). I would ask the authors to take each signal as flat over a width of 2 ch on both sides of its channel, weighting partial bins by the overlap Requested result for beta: 1.988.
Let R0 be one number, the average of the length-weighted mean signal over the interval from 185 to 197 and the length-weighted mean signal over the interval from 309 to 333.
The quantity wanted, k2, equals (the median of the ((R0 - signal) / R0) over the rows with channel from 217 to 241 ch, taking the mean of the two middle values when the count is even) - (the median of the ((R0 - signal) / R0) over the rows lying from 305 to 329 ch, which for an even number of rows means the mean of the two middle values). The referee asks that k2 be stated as 0.14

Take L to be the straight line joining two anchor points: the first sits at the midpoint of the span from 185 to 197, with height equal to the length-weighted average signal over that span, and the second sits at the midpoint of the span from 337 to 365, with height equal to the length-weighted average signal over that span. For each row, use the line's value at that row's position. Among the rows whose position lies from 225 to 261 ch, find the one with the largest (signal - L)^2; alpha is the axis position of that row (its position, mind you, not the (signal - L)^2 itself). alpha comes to 235.0 ch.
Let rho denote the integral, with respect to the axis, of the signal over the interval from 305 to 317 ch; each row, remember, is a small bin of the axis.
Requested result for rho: 105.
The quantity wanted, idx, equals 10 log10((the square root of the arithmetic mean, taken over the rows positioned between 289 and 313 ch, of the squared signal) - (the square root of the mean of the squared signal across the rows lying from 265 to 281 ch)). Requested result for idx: -2.5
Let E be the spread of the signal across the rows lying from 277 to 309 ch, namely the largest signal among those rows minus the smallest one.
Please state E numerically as 0.9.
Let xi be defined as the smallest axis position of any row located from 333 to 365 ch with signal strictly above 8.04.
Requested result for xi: 335.0 ch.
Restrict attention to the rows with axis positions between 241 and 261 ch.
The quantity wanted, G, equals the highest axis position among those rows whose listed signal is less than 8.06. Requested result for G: 247.0 ch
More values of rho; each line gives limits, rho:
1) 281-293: 100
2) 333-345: 110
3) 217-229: 90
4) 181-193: 81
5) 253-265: 98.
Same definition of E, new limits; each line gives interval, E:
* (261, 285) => 0.3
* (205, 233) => 0.5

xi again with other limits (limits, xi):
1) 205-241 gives 235.0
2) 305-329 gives 307.0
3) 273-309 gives 275.0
